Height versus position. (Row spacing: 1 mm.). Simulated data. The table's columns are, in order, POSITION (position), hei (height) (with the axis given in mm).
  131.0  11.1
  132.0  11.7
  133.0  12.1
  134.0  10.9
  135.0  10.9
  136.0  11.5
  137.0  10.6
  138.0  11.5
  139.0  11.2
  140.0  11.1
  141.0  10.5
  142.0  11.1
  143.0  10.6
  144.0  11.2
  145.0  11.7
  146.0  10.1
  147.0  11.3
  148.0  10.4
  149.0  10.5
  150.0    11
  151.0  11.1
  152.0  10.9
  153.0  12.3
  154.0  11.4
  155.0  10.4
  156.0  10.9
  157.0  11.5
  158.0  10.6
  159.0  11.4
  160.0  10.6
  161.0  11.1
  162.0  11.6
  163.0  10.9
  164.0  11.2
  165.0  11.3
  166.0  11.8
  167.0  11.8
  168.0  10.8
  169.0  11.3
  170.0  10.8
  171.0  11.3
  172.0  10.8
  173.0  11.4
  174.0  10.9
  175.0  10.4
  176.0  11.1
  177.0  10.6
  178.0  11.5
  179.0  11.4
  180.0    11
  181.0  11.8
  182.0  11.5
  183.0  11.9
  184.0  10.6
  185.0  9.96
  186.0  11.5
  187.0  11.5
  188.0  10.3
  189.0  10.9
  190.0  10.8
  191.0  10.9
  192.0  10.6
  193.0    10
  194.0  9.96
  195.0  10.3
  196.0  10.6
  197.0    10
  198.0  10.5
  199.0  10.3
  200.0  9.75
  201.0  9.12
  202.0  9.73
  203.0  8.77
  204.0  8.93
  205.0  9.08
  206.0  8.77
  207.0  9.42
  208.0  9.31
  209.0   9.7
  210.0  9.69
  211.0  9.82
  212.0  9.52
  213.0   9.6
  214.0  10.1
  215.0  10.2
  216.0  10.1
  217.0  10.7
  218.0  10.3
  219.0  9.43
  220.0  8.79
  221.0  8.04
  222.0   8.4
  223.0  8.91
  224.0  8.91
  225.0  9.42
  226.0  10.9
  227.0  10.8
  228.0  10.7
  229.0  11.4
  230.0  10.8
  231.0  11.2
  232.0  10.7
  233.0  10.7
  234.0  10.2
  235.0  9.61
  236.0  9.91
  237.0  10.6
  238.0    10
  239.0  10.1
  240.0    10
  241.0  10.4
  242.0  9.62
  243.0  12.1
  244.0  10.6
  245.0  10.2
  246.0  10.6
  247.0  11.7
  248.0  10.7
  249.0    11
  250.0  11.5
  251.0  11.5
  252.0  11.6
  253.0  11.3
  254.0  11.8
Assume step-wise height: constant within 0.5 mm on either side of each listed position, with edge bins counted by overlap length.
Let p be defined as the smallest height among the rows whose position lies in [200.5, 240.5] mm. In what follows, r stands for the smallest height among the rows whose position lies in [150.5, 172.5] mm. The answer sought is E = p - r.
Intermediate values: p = 8.04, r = 10.4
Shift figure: -2.4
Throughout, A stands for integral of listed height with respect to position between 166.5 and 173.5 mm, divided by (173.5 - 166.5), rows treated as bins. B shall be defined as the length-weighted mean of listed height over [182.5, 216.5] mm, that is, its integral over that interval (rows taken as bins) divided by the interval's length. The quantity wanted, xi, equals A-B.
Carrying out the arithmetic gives 1.1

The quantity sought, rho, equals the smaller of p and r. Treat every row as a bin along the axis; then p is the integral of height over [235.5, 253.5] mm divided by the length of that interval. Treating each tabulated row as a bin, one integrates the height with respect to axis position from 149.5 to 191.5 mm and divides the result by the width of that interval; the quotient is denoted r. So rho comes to 10.7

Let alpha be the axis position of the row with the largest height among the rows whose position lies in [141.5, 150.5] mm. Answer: 145.0 mm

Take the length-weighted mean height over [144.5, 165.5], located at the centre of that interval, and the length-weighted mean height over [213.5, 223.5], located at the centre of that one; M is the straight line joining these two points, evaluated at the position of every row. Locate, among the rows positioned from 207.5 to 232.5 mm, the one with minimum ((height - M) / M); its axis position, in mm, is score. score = 221.0 mm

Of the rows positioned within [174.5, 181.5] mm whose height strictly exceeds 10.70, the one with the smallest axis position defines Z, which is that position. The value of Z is 176.0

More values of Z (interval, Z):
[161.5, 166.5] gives 162.0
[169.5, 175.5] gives 170.0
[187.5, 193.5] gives 189.0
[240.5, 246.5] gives 243.0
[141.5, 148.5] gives 142.0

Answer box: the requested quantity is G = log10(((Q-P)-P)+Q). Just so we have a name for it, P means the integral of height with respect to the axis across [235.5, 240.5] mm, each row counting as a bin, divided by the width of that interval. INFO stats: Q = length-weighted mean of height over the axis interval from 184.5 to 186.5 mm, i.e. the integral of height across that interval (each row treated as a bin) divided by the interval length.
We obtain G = 0.08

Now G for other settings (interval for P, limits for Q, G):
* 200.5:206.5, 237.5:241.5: 0.33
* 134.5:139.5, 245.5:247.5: -1.70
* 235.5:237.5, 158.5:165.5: 0.26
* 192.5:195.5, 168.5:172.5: 0.28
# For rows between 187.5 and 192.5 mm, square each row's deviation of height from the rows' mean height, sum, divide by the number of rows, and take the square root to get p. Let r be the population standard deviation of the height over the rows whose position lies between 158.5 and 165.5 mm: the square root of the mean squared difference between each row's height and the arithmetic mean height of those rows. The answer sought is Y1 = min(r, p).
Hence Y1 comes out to 0.23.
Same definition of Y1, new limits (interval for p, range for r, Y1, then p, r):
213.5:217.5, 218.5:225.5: 0.25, 0.25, 0.47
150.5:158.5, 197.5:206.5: 0.56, 0.56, 0.62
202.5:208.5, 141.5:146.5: 0.25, 0.25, 0.55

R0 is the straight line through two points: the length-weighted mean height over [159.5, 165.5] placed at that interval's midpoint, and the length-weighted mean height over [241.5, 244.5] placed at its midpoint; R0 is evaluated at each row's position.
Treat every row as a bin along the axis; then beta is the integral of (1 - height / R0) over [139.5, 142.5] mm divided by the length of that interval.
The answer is 0.03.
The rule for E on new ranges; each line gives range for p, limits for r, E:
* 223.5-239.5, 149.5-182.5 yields -1.5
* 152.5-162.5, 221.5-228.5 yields 2.0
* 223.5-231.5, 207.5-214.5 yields -0.4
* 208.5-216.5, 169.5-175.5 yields -0.9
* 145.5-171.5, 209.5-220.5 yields 1.3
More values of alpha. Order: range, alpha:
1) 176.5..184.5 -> 183.0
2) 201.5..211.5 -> 211.0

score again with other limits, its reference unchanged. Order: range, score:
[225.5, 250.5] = 235.0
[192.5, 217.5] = 203.0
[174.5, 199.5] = 185.0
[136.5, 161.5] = 146.0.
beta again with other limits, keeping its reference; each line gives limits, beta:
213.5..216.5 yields 0.07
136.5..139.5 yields 0.01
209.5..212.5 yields 0.11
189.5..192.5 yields 0.02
